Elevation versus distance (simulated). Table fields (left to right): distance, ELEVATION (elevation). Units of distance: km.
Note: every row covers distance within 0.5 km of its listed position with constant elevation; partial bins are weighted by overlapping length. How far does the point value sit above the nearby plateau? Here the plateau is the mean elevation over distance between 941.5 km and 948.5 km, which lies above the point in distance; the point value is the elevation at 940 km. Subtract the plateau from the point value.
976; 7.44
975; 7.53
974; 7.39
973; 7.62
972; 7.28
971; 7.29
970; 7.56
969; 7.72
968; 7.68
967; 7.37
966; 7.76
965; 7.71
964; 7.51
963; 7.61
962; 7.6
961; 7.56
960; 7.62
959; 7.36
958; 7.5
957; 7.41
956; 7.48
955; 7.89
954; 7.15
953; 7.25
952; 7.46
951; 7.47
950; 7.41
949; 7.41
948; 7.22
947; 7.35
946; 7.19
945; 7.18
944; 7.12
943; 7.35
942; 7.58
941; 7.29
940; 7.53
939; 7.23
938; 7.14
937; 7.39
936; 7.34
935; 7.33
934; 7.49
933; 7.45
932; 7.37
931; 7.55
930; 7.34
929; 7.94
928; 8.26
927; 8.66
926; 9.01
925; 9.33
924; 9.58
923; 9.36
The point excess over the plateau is 0.25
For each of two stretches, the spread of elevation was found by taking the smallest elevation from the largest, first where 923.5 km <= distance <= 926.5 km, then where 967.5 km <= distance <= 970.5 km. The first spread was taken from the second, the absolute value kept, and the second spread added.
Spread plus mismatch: 0.57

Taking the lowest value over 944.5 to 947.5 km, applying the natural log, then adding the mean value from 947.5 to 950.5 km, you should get 9.32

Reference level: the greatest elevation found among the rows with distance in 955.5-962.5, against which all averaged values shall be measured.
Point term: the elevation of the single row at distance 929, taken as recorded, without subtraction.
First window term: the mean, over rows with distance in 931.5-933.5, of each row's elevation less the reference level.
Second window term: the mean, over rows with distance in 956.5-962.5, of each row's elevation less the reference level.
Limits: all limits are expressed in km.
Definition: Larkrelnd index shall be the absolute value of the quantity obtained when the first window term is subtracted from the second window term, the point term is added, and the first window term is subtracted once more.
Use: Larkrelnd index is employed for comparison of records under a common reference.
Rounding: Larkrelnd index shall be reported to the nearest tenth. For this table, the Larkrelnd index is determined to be 8.2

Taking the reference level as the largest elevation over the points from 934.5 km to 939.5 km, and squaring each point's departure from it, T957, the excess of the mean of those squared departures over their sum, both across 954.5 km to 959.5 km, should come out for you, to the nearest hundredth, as -0.22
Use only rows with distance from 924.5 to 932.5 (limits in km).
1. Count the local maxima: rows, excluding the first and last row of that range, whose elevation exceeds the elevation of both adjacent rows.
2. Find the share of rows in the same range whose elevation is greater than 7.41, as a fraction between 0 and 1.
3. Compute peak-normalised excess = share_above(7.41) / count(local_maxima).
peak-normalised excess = 0.75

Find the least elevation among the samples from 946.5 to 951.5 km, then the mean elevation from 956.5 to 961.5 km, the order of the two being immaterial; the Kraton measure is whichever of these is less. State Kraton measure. 7.22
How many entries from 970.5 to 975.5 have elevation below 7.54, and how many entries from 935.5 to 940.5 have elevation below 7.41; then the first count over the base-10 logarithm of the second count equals 6.6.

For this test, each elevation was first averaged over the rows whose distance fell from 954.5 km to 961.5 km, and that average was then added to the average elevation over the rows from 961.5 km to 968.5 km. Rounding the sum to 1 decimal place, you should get 15.2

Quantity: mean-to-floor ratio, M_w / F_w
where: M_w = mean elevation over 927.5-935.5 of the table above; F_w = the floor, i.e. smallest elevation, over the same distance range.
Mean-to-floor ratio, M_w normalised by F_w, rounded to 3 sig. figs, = 1.04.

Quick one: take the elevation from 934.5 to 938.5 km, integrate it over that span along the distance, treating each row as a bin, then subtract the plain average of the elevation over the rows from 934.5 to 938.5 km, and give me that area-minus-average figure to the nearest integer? 22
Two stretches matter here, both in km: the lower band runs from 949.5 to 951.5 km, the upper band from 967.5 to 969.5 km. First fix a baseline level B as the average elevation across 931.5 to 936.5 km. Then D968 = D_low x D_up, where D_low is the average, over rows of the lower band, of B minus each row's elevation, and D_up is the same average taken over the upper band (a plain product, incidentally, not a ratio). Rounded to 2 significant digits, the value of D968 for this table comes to 0.013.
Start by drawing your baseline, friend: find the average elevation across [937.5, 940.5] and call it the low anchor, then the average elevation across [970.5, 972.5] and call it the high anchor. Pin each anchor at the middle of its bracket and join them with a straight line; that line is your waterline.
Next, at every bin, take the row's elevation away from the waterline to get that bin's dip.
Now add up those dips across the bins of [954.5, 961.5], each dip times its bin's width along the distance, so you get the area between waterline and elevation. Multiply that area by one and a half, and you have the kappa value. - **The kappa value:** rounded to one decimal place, -2.7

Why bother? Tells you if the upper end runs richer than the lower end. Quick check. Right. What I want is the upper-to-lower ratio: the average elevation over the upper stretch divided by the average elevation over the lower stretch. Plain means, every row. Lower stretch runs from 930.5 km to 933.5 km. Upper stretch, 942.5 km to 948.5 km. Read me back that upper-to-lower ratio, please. 0.97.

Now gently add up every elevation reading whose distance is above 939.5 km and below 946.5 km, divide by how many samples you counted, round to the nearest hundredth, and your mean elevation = 7.32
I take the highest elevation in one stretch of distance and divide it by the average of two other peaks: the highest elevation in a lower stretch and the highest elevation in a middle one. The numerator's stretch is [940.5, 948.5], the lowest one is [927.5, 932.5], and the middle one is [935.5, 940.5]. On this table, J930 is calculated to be 0.96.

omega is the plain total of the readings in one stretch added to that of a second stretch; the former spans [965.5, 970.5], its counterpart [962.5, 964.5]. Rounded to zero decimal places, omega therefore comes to 53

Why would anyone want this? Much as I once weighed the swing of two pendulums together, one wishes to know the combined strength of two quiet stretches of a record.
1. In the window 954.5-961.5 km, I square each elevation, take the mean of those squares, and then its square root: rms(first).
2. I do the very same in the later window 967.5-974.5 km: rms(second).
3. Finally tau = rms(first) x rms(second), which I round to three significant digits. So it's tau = 56.7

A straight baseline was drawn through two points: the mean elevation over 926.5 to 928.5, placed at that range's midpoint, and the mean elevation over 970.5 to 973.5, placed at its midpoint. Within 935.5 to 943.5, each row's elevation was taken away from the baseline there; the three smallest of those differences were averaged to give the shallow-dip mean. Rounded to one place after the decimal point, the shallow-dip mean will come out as 0.6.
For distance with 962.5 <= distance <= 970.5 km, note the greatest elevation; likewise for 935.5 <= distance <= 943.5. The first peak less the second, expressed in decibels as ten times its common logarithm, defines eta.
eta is -7.4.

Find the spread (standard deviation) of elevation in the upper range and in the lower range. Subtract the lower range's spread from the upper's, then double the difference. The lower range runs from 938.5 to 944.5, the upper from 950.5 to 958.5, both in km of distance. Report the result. 0.08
